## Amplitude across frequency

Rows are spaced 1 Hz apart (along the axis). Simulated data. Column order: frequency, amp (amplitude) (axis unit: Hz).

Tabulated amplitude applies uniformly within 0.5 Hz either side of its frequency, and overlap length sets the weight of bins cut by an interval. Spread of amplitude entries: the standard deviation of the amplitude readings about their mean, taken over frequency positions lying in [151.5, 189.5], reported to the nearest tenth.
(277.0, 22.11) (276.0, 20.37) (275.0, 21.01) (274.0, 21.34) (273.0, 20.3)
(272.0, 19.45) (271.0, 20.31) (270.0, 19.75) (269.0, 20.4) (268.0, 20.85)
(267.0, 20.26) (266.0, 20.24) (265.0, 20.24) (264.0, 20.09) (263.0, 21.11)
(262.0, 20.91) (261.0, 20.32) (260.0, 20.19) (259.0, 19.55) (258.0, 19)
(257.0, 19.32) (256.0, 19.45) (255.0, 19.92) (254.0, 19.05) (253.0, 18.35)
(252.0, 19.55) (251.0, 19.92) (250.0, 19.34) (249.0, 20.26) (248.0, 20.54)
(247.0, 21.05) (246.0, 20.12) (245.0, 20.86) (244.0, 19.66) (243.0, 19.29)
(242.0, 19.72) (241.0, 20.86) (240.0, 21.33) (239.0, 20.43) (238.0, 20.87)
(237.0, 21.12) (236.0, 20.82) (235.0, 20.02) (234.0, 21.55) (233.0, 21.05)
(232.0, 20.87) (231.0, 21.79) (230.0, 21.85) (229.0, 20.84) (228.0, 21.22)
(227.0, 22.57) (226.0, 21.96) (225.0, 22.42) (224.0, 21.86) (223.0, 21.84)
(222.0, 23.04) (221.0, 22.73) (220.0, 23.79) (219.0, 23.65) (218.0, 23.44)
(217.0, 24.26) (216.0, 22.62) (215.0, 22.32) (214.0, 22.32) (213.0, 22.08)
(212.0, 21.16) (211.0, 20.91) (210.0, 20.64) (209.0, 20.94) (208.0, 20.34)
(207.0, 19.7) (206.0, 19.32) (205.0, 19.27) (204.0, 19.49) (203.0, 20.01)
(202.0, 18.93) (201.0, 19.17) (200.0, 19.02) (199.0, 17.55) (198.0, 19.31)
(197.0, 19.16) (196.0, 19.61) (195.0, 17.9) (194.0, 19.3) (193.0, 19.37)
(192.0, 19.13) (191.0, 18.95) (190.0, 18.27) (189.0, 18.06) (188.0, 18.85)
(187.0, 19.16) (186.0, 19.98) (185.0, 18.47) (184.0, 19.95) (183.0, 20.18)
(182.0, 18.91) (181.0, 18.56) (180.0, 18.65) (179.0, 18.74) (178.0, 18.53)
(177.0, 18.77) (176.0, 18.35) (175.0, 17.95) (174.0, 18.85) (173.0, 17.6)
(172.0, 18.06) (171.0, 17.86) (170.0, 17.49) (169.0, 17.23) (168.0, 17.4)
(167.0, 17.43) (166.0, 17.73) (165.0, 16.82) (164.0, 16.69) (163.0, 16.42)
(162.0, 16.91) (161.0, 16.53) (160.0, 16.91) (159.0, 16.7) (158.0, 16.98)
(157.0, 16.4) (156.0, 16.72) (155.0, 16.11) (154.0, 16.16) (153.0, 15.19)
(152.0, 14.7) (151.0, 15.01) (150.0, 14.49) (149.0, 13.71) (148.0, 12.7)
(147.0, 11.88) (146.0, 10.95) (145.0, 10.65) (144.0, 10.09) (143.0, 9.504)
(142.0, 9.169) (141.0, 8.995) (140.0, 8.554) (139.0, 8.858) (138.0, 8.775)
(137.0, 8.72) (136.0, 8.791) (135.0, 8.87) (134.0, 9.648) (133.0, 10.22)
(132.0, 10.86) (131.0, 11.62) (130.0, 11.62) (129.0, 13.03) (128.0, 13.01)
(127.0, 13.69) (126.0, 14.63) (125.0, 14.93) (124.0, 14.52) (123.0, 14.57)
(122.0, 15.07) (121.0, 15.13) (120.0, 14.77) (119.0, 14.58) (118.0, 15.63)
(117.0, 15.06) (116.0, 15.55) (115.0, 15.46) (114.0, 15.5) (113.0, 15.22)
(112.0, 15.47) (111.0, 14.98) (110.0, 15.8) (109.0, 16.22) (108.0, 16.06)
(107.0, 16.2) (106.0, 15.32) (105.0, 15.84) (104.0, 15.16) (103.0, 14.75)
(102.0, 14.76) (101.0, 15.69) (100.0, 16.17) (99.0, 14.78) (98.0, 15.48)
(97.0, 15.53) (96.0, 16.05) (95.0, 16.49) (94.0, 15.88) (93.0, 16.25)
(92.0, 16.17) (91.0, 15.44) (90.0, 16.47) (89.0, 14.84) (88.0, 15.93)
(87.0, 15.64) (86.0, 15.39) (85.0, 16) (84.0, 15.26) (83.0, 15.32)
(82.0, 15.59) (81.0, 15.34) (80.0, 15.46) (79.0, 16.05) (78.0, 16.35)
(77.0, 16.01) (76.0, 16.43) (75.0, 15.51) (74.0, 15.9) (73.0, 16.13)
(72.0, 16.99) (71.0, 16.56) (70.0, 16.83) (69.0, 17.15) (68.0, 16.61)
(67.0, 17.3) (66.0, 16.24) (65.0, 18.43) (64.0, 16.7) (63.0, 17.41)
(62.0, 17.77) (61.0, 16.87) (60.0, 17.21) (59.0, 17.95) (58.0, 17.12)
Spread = 1.3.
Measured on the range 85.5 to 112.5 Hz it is 0.5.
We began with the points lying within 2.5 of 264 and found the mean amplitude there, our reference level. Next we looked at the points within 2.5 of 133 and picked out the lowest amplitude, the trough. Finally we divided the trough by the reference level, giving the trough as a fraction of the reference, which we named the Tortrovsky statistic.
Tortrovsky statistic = 0.43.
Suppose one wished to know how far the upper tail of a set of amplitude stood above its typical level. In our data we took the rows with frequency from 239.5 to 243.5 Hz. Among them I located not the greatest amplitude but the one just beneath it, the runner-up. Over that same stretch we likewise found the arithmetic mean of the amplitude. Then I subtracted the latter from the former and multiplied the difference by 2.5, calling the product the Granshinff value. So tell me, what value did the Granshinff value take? 1.40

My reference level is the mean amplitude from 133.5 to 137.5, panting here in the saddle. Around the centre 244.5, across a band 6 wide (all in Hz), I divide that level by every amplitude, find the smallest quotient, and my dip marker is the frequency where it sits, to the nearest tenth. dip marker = 247.0 Hz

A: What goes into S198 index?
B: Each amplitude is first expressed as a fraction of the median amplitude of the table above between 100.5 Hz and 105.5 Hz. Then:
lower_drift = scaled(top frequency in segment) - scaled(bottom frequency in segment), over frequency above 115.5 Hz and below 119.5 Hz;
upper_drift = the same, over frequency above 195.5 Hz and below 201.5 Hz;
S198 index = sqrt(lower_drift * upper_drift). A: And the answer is 0.04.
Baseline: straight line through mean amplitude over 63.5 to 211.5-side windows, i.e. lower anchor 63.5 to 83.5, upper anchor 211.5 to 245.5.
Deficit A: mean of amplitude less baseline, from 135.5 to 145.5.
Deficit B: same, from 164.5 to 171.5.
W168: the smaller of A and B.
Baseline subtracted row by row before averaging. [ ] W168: -9.4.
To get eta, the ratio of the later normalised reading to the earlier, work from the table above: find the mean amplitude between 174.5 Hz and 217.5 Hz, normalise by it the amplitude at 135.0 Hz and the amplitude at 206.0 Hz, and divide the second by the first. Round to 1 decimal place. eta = 2.2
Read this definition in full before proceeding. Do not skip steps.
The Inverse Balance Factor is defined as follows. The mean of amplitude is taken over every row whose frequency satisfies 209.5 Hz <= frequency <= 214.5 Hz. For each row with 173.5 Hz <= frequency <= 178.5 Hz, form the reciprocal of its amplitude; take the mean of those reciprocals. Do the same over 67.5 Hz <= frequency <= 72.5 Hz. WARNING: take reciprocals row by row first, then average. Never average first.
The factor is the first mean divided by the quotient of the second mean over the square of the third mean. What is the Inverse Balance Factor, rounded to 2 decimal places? 1.40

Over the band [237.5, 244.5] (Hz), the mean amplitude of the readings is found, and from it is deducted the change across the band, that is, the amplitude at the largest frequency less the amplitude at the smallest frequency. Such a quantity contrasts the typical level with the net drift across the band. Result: 22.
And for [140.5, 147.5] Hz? 7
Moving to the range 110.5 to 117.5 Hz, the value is 15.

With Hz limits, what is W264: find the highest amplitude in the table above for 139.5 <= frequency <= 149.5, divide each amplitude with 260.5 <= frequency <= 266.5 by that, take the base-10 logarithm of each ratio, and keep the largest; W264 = 0.19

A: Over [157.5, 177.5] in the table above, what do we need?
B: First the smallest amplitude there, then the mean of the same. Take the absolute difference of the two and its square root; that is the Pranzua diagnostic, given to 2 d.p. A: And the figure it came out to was 1.01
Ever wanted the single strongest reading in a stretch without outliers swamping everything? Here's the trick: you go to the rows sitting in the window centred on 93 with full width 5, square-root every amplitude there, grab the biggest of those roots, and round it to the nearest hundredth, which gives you 4.06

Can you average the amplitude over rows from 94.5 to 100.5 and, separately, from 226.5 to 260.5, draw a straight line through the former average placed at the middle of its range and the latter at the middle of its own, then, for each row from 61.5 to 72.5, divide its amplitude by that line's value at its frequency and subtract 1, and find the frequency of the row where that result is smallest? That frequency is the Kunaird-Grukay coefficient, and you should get 66.0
